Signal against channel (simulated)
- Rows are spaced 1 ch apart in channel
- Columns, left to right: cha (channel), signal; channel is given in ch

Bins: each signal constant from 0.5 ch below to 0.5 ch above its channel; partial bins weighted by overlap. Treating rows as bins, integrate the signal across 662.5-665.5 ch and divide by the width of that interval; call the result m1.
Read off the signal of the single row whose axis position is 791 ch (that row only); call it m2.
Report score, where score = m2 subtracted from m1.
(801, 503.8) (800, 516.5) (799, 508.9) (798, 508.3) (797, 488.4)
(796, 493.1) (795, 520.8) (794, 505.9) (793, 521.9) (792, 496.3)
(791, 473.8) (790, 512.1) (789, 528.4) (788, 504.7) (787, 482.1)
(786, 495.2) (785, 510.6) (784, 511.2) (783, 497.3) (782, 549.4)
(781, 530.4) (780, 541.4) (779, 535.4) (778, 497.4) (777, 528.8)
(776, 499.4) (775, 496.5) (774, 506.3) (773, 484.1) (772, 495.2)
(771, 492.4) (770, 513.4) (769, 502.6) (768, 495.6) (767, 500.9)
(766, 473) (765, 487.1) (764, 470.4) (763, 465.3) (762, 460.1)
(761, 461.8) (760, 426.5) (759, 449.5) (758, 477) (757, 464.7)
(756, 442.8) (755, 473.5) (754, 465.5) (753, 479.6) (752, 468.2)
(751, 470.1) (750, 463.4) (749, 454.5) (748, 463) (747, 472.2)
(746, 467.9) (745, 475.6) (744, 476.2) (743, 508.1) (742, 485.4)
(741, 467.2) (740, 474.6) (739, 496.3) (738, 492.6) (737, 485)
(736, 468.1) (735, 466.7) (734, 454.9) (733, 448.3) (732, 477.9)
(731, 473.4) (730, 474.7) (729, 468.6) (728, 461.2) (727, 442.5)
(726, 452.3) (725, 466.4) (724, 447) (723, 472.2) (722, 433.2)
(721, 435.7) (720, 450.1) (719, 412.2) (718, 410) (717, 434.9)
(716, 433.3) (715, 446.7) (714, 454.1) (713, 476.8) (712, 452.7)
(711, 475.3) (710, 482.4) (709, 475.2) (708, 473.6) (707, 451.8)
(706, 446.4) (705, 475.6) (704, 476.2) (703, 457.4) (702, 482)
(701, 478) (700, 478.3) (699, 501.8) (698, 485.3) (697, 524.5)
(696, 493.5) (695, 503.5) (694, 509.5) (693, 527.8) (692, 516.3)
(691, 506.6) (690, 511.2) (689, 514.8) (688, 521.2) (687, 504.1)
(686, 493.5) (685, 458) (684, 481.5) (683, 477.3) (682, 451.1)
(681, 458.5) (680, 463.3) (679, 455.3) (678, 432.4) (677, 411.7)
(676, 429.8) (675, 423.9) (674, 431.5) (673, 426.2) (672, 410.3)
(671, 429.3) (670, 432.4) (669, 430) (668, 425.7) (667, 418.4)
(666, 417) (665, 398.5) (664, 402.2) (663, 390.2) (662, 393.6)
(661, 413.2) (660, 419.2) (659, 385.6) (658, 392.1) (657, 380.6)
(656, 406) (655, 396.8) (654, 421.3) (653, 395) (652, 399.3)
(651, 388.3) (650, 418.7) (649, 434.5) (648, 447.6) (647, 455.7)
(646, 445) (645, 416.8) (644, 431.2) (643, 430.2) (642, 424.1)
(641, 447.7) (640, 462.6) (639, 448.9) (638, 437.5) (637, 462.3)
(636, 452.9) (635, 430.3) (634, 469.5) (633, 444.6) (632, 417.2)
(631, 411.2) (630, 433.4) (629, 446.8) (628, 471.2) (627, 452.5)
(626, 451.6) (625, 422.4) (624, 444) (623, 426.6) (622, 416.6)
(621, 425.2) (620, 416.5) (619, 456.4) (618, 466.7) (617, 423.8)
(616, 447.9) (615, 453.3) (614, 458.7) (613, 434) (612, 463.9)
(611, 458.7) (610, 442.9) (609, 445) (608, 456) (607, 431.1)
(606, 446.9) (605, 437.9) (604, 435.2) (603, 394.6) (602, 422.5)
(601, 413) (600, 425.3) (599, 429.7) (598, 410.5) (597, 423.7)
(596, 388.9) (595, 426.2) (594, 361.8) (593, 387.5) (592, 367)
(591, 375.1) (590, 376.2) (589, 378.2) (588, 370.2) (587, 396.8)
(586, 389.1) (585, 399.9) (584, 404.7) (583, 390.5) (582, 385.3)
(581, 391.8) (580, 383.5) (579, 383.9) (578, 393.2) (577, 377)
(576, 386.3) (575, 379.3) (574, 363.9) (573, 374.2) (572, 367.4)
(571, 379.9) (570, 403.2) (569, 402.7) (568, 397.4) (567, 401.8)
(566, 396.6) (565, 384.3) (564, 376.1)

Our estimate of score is -77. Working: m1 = 397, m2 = 473.8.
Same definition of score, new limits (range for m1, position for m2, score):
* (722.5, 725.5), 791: -12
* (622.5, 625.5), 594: 69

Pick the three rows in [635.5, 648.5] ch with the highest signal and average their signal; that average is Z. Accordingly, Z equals 460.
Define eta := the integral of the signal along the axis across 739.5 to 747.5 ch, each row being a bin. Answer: 3827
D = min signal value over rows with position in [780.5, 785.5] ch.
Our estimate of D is 497.3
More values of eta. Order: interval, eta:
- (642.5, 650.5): 3480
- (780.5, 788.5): 4081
